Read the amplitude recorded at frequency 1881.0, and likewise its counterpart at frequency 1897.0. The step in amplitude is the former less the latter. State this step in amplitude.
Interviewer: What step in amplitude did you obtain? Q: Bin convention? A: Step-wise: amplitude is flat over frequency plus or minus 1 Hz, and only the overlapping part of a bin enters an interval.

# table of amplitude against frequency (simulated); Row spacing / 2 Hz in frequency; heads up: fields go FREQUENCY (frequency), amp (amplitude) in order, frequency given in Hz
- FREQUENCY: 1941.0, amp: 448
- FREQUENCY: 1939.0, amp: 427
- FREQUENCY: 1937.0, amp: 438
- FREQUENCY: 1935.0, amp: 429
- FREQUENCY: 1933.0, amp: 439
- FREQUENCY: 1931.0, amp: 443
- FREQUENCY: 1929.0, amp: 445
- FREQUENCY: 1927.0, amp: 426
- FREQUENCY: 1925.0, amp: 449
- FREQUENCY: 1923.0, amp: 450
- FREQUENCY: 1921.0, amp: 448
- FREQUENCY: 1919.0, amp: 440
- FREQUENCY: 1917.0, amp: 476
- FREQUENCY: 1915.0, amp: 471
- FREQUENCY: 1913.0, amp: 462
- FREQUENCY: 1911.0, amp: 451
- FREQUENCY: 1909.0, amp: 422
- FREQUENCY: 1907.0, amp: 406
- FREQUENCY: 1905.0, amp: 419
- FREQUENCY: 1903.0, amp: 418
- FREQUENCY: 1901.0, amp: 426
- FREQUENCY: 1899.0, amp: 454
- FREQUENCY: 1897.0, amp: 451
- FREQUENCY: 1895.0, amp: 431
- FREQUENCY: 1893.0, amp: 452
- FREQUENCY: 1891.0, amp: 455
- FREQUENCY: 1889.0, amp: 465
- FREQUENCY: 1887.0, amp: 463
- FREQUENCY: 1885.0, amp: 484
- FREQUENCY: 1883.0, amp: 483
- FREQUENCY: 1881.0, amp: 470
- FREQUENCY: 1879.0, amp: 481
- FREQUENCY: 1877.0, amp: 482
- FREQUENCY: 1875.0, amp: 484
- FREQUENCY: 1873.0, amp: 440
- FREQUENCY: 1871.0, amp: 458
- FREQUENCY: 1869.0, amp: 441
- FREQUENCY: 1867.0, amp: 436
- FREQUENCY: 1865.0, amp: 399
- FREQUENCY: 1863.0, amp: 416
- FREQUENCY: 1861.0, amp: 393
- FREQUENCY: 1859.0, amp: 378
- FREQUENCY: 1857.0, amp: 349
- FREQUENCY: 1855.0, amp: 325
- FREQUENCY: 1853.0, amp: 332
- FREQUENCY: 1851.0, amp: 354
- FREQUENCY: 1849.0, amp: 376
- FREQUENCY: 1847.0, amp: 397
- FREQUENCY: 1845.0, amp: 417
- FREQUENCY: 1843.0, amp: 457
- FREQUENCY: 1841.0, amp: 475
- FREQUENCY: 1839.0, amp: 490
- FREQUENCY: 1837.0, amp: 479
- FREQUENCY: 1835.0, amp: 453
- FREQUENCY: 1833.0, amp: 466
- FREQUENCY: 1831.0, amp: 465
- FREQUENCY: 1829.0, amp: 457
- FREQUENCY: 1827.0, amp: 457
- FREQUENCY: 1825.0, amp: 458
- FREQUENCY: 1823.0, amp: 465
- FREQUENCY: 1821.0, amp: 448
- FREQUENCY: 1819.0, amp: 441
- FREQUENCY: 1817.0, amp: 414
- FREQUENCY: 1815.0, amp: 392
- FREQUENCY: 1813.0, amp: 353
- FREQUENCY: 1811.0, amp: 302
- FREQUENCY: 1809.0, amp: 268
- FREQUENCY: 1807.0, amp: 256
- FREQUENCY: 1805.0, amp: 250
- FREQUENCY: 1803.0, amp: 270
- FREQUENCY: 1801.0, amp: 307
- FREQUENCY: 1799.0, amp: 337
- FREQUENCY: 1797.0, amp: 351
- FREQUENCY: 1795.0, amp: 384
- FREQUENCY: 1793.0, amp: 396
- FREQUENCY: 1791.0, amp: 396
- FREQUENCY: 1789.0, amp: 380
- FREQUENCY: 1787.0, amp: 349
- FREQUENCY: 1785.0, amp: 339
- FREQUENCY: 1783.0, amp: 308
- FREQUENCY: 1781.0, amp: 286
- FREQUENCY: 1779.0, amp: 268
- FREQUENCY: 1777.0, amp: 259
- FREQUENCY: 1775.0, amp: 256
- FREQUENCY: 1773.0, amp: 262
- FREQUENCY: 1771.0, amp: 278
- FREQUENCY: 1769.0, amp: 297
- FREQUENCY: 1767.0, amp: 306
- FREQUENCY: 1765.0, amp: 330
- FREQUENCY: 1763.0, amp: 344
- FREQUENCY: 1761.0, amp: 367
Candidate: 19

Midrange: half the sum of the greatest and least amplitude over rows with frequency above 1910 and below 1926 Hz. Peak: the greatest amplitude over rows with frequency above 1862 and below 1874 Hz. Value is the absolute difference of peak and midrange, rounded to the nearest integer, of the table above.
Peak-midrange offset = 0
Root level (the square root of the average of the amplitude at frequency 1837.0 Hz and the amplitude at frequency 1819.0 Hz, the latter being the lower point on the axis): 21.4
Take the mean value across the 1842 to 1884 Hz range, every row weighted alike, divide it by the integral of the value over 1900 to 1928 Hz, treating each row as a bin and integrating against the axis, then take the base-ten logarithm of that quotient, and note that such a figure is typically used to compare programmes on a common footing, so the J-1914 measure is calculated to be -1.47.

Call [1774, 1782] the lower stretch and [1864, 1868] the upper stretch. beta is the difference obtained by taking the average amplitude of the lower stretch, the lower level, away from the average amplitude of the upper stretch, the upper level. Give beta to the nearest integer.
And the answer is 150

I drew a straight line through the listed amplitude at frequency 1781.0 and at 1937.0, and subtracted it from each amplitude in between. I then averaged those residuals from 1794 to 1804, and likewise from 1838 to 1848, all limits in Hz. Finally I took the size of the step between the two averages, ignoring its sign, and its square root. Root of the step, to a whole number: 9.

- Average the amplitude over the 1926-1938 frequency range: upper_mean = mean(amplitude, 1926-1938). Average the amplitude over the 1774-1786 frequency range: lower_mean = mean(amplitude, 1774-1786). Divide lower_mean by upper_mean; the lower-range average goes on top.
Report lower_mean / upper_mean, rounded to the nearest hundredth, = 0.65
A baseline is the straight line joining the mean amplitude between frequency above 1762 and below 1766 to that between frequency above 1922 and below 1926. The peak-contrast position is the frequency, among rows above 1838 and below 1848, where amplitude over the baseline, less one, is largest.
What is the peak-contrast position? 1839.0 Hz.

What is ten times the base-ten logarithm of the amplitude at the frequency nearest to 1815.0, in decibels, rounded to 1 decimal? 25.9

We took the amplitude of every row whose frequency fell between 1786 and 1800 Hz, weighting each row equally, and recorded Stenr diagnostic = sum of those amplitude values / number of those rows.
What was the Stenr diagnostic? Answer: 370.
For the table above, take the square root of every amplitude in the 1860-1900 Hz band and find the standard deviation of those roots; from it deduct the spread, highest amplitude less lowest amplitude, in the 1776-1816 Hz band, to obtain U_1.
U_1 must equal -145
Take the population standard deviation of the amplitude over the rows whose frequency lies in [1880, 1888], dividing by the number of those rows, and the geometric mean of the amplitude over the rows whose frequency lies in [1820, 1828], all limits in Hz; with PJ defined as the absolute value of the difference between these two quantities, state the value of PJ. 448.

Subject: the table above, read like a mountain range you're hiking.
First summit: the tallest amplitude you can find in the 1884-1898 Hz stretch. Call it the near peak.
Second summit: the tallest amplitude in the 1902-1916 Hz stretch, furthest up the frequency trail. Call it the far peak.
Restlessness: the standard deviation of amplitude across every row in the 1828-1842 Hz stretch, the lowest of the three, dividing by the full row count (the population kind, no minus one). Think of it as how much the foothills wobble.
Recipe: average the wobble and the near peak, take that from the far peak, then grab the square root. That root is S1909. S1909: 14.93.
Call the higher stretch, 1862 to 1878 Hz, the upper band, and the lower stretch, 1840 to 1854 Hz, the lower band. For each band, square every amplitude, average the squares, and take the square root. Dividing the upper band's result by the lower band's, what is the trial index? 1.10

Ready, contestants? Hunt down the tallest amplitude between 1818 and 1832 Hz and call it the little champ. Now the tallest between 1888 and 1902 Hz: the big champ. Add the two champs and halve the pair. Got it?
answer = 465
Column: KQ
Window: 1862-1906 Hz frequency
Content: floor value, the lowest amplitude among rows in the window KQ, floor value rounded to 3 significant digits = 399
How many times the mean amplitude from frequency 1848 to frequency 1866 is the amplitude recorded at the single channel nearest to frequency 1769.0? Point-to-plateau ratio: 0.80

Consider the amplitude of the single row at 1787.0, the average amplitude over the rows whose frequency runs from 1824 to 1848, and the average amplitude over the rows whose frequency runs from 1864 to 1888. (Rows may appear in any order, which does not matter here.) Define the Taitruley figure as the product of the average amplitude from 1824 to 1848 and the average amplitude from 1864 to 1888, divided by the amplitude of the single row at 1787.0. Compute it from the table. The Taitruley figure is 601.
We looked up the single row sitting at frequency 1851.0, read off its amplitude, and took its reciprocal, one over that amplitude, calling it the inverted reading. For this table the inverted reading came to 0.0028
